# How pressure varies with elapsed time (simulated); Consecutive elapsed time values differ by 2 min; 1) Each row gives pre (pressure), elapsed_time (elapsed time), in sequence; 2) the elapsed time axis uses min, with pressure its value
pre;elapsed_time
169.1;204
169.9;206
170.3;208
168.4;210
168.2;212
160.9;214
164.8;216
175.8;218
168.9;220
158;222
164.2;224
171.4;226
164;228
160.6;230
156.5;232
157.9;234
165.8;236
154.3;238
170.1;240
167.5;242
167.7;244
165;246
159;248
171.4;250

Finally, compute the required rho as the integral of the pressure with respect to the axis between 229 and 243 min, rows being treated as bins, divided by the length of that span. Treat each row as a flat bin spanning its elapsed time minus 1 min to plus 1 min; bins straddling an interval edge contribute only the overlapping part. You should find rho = 162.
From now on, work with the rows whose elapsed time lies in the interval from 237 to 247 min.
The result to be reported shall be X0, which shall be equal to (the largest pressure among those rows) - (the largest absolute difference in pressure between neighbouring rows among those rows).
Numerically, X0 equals 154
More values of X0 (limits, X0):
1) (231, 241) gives 154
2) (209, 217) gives 161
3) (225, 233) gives 164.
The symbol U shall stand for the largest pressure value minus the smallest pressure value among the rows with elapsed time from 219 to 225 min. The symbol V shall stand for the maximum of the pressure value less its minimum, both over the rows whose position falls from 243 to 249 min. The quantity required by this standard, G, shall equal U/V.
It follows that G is 1.3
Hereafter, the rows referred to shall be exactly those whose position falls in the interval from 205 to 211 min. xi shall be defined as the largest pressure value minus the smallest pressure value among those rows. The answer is 2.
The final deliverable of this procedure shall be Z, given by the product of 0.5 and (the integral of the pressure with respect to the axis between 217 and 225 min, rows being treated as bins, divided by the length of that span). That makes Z 83.4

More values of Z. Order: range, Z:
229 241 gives 80.4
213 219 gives 83.6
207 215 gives 83.5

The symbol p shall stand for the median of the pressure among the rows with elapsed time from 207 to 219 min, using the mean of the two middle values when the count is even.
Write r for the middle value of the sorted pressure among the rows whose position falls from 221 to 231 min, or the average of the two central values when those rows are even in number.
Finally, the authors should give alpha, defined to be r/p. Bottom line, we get 0.97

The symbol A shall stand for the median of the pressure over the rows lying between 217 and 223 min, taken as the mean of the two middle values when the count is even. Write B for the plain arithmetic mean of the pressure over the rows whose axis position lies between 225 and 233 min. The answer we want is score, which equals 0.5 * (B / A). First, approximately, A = 169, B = 163.1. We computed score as 0.483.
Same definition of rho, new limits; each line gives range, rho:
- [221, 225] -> 161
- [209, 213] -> 168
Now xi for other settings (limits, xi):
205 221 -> 15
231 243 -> 16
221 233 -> 15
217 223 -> 18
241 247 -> 3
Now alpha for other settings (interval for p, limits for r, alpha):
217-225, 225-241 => 0.97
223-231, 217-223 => 1.03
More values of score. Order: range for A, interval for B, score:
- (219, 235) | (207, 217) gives 0.513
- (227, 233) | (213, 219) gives 0.520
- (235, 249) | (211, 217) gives 0.496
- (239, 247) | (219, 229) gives 0.493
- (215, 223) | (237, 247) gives 0.494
